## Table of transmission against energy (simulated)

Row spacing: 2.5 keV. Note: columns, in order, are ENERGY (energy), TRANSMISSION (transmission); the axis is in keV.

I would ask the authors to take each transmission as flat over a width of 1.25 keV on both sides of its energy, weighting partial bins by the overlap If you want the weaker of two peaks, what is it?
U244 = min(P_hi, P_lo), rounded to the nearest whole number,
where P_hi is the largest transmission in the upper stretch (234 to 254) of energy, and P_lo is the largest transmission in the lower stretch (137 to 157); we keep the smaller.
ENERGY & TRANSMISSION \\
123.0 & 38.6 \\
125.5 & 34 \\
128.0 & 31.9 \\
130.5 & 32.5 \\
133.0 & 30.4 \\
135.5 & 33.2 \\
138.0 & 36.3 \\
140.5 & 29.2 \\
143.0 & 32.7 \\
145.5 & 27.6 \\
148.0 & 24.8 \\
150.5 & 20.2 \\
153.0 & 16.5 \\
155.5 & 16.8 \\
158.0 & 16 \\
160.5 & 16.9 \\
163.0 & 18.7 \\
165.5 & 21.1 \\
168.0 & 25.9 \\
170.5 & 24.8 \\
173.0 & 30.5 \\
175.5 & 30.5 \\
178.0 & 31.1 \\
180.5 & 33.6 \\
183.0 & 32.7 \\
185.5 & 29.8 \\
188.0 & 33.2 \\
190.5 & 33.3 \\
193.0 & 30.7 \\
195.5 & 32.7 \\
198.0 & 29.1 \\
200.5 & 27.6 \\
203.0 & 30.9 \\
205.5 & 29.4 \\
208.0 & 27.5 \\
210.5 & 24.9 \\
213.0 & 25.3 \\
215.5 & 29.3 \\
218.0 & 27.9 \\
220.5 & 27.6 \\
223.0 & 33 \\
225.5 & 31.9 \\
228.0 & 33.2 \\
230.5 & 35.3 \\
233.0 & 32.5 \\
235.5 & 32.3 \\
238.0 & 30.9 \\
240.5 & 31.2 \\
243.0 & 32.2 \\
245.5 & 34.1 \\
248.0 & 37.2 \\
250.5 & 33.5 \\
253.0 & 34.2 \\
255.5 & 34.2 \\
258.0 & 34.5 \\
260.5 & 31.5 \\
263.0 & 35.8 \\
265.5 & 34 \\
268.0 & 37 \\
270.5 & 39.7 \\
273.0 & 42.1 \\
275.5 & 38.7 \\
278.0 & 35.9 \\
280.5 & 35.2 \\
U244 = 36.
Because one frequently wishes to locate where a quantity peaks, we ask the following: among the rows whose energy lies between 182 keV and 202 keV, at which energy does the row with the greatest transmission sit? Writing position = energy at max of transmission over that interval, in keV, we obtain 190.5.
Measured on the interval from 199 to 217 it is 203.0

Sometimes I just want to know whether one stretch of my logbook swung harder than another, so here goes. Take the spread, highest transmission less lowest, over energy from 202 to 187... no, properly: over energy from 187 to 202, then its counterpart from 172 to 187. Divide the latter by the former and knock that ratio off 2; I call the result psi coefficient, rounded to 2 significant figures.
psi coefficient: 1.3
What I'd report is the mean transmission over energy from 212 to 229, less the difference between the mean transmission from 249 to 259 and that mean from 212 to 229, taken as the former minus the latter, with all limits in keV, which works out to 25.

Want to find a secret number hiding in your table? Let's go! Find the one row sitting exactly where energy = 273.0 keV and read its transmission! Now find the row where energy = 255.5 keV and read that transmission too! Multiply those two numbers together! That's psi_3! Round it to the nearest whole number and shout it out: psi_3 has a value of 1440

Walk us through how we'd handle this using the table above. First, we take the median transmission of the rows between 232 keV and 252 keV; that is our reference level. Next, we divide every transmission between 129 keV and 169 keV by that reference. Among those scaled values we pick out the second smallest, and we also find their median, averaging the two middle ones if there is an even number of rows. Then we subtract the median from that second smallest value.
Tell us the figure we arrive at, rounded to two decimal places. -0.27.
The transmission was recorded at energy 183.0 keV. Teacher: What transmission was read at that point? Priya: 32.7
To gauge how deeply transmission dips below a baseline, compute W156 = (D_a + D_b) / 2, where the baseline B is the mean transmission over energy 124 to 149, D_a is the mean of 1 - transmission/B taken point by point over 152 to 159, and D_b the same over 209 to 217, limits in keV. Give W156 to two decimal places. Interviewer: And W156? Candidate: 0.31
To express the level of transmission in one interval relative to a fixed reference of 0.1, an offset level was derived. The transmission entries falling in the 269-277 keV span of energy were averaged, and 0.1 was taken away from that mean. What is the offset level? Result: 40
